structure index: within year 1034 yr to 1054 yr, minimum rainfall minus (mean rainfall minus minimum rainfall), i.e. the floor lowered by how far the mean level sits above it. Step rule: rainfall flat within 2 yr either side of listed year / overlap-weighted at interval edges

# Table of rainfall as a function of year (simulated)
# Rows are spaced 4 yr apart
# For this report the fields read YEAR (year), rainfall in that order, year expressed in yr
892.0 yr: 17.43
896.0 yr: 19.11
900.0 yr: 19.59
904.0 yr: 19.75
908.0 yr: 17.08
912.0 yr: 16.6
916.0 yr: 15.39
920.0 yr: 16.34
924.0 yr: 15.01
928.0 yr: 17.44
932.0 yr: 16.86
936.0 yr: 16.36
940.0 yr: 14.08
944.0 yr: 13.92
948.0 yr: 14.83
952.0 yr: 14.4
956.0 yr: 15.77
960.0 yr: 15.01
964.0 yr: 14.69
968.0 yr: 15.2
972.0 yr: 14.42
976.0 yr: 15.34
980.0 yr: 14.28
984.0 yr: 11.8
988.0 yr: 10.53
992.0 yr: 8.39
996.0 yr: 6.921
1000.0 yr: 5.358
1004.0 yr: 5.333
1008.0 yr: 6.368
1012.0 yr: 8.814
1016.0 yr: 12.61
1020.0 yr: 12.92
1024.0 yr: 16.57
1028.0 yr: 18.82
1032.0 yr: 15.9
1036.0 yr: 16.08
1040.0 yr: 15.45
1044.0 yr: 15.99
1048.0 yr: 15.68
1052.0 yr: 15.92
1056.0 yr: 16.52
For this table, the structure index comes 15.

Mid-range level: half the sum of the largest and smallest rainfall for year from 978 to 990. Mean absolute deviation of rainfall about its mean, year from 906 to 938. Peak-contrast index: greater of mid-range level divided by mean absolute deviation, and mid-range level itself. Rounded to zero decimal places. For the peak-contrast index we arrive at 20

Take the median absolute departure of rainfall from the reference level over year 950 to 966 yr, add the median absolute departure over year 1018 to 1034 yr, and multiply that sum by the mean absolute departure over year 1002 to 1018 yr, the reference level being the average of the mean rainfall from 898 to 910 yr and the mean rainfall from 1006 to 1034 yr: 21.9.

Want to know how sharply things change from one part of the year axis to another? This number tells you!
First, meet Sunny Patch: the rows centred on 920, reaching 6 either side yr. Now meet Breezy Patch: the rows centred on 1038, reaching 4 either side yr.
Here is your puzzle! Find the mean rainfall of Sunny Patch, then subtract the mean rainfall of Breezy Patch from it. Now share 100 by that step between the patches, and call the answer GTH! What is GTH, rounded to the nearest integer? -541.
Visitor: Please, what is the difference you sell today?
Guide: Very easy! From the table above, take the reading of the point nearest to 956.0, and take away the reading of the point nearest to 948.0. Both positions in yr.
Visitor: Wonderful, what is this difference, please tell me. 1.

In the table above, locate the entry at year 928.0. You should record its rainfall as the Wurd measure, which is 17.44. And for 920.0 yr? 16.34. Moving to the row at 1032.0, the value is 15.9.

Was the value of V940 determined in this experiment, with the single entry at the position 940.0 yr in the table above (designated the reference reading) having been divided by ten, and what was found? 1.41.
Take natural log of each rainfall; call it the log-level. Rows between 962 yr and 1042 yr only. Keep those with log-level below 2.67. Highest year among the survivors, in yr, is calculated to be 1020.0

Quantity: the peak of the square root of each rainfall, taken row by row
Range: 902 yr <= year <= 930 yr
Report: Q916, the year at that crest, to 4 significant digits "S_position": 904.0 yr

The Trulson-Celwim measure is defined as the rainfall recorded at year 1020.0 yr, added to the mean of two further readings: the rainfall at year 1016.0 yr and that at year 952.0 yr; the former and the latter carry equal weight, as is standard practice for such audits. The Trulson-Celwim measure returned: 26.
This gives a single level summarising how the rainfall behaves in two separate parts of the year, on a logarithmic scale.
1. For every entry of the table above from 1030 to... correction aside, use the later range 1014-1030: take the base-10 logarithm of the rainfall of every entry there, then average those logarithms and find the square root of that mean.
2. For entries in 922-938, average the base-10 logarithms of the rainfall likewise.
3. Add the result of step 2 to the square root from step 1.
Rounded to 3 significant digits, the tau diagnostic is 2.30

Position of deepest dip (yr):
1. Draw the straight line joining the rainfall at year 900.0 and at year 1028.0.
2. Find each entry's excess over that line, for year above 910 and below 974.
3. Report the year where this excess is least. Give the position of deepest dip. 944.0 yr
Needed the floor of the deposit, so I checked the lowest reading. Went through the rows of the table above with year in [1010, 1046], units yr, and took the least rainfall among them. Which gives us 8.814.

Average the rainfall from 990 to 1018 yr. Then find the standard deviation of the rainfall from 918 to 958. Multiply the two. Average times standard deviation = 9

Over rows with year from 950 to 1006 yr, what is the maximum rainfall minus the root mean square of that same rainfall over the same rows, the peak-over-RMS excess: 3.2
